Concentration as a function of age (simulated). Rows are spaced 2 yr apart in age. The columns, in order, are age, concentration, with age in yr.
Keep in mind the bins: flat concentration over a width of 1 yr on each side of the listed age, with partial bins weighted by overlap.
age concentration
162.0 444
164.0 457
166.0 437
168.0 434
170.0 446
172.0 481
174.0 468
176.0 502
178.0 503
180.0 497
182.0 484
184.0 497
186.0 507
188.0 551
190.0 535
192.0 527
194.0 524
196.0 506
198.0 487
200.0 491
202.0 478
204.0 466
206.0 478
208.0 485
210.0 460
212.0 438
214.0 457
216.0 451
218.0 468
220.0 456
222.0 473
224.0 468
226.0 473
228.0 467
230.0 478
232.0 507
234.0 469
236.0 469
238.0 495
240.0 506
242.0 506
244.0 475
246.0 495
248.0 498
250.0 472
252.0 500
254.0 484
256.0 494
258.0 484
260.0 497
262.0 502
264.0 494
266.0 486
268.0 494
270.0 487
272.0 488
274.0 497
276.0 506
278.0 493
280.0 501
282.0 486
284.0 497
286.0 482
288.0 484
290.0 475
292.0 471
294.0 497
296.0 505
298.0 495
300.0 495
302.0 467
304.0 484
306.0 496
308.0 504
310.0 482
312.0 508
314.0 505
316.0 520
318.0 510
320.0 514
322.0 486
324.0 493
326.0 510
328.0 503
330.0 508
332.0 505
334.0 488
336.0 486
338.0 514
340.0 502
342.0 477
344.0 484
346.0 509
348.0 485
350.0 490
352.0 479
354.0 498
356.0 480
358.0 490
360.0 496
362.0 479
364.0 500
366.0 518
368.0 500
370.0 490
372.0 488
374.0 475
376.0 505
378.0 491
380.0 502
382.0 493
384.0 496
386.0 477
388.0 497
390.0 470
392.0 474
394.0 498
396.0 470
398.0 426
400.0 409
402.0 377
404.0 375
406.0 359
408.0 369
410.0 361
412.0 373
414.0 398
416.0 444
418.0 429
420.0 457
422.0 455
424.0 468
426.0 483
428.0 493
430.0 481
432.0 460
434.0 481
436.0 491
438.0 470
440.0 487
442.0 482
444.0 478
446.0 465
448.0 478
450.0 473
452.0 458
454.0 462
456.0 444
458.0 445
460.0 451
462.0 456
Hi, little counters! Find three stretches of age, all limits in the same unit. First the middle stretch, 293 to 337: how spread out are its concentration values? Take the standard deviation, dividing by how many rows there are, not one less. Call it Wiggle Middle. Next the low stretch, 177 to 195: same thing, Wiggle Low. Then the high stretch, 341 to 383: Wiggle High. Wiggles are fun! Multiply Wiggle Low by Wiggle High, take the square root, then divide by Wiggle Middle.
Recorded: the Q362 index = 1.23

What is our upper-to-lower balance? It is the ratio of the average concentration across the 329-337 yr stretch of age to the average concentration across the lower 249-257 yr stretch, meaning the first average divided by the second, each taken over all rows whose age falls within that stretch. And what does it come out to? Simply 1.02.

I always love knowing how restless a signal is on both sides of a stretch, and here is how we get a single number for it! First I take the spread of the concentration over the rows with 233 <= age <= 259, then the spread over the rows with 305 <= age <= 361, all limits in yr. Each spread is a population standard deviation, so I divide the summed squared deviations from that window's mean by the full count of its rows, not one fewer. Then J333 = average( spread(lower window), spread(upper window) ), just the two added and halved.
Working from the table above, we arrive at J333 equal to 13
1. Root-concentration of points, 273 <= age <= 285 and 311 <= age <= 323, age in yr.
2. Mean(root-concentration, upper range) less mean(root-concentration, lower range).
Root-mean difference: 0.23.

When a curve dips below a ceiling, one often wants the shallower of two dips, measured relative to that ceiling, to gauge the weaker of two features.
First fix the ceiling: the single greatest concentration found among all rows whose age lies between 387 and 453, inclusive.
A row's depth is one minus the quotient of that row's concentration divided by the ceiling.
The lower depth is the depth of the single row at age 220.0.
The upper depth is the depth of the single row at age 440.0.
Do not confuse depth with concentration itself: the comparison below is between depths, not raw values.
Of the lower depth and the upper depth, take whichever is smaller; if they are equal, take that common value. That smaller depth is 0.022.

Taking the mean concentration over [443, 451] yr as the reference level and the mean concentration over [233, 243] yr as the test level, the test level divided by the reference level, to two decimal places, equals 1.03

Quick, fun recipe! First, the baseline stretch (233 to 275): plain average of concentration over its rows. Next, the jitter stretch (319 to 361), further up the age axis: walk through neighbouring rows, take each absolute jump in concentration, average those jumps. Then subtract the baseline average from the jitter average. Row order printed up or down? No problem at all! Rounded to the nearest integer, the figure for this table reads -476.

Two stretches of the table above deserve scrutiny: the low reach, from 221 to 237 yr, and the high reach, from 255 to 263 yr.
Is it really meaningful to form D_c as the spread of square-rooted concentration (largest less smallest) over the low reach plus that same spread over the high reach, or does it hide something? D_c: 1.31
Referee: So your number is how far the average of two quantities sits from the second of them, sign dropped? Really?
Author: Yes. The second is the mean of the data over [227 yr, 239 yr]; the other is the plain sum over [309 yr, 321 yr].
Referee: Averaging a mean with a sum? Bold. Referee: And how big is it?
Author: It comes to 1279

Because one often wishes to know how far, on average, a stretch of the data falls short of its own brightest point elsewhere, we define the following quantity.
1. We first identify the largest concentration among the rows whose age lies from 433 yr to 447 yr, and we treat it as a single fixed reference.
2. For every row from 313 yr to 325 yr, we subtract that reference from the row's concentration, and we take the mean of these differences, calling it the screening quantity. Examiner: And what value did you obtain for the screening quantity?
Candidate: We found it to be 14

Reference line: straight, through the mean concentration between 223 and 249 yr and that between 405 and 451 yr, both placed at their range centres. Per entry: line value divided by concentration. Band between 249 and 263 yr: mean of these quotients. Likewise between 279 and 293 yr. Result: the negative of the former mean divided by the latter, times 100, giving -100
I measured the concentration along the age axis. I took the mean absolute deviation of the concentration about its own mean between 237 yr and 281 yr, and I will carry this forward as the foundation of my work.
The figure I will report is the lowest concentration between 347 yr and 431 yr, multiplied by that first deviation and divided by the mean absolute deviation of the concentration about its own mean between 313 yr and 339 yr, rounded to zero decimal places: 275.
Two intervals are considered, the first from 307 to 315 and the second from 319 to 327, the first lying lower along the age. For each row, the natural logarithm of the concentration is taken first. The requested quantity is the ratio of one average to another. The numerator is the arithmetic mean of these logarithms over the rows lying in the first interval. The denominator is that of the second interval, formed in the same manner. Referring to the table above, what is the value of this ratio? 1.00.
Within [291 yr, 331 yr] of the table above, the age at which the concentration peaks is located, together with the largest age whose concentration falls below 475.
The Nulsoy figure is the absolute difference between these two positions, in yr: 14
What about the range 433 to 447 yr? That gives 10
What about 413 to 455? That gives 26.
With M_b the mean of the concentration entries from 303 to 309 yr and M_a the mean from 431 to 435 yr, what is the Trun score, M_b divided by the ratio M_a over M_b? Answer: 520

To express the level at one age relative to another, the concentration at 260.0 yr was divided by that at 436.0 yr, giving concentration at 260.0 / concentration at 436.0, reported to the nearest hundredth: 1.01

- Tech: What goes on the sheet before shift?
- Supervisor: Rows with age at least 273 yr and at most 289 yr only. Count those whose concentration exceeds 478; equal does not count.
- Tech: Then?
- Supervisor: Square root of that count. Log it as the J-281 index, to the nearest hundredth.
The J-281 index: 2.83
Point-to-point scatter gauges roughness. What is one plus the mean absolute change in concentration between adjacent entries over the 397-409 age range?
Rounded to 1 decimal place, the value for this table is 16.4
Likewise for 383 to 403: 24.9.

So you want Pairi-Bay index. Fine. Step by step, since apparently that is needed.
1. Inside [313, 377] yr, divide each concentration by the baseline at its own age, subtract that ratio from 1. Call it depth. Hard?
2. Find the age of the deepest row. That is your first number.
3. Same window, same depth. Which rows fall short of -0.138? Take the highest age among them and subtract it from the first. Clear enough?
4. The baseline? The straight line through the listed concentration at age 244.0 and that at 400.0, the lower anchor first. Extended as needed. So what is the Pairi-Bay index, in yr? -54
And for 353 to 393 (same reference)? -36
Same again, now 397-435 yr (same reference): -28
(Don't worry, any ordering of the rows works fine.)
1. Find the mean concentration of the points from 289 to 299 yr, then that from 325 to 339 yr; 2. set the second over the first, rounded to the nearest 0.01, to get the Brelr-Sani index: 1.03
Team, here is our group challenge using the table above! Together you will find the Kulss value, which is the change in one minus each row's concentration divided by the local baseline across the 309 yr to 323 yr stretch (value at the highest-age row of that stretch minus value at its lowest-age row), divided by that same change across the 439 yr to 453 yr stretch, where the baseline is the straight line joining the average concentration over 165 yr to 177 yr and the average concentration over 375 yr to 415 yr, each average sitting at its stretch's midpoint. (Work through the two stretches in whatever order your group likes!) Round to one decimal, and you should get -0.2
